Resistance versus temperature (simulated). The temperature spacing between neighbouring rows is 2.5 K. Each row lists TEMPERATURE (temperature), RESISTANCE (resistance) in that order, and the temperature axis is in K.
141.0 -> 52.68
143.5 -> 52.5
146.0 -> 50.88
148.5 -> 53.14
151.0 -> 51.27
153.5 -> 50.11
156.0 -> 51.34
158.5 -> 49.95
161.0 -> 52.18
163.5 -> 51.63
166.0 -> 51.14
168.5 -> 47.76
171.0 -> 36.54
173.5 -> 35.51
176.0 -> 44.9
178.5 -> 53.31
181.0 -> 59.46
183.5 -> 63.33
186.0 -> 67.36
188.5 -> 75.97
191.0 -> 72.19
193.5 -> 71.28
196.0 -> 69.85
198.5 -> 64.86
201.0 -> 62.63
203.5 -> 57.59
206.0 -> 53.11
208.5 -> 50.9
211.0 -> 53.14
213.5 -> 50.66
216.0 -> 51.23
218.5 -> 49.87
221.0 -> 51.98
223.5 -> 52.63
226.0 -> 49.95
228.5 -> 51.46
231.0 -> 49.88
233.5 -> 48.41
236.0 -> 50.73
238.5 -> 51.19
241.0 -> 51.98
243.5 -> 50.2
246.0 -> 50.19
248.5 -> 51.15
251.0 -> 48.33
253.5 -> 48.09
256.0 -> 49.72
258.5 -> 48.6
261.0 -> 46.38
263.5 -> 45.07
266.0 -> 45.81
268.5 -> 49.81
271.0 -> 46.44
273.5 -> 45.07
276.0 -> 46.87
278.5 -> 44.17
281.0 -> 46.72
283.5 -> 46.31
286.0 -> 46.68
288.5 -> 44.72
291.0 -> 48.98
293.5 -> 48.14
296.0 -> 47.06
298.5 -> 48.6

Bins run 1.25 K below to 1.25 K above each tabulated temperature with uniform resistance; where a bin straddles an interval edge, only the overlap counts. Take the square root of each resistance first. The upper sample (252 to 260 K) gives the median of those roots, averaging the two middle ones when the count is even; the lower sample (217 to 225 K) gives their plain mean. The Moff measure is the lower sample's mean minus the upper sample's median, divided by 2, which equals 0.10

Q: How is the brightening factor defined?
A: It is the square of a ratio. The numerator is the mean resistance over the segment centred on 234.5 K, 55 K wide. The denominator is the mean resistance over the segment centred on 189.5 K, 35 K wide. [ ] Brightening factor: 0.7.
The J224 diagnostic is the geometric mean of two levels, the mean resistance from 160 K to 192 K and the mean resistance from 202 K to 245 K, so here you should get 53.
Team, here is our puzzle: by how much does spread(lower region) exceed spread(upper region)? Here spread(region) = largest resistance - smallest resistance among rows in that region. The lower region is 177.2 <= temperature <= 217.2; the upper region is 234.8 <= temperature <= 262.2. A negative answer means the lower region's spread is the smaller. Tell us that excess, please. 20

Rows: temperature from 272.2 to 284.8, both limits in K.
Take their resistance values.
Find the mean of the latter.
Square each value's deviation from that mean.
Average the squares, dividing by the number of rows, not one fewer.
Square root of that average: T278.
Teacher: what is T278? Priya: 1.04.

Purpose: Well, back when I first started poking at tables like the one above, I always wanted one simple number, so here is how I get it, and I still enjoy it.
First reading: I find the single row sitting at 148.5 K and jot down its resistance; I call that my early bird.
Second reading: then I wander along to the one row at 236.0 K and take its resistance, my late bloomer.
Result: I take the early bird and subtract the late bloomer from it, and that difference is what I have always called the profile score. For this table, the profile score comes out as 2.4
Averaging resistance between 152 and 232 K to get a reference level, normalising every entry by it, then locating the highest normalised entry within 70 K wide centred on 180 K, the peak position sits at 188.5 K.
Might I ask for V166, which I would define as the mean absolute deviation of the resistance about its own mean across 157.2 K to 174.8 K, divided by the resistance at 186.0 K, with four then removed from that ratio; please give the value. -3.91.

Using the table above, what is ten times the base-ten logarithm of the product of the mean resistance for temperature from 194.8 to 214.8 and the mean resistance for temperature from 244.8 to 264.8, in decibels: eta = 34.5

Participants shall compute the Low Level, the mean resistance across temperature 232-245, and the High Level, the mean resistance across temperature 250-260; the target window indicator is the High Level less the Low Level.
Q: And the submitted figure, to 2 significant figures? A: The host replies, -1.8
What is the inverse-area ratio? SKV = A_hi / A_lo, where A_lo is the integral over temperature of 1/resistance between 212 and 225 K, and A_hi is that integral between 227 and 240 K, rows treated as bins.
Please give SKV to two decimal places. 1.02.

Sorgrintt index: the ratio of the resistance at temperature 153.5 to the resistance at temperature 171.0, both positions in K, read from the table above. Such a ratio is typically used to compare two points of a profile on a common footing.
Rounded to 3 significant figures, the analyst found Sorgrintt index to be 1.37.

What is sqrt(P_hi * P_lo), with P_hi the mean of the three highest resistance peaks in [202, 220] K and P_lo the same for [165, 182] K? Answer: 54.6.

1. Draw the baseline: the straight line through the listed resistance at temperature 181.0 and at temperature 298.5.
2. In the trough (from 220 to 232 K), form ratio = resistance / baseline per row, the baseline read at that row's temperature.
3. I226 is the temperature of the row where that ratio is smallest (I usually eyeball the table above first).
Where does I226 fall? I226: 226.0 K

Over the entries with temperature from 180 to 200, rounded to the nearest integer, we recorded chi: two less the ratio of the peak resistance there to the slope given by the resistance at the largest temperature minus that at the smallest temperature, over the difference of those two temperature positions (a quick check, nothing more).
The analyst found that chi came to -244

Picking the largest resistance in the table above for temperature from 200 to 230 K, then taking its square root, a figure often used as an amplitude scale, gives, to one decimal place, 7.9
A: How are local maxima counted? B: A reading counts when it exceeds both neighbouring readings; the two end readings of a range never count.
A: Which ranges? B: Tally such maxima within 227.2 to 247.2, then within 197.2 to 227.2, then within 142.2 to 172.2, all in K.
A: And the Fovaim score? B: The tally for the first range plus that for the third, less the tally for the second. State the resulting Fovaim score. 1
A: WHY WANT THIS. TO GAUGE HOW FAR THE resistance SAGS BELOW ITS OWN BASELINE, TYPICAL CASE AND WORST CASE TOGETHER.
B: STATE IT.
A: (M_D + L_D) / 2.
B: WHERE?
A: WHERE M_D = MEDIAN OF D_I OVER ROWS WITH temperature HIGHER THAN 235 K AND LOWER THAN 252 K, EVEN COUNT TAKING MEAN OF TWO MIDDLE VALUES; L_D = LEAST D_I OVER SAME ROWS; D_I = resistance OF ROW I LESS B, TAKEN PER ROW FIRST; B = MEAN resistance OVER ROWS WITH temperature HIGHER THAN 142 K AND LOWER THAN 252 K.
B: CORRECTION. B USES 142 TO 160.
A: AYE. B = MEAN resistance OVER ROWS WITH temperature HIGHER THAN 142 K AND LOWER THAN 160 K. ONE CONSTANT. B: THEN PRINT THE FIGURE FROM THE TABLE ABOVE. -2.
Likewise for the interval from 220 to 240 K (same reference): -2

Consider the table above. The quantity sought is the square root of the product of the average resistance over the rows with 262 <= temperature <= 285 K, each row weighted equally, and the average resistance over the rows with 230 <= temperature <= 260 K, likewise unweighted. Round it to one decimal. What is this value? 48.0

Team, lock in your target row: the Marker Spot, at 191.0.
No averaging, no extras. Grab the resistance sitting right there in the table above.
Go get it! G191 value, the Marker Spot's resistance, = 72.19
